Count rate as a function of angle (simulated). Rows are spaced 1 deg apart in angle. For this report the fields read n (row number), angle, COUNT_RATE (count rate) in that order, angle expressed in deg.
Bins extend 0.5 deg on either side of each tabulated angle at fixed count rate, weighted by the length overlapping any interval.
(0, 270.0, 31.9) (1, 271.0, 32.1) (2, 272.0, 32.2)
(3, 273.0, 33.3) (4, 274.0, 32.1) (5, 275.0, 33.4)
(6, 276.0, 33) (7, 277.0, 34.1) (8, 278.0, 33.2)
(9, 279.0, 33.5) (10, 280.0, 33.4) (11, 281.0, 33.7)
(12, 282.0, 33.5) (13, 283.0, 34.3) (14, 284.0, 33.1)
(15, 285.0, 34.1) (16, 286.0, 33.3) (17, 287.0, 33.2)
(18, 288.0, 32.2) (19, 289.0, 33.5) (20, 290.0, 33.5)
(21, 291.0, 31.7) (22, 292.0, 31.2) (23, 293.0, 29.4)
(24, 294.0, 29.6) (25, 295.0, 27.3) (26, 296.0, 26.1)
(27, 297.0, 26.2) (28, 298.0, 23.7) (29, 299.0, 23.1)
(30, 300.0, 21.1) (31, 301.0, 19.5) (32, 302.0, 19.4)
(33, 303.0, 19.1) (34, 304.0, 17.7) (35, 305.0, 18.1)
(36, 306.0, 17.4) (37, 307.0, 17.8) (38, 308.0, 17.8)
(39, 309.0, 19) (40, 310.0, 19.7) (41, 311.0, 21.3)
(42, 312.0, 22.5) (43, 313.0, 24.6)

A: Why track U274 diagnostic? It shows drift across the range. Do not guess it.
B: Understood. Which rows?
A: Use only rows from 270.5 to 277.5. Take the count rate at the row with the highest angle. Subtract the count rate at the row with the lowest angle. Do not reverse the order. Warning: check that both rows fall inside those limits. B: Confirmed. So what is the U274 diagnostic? 2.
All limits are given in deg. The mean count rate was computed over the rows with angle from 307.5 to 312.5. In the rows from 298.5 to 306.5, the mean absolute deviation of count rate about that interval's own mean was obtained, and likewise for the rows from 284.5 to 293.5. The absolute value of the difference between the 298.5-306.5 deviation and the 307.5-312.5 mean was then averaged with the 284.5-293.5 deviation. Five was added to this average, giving 14.9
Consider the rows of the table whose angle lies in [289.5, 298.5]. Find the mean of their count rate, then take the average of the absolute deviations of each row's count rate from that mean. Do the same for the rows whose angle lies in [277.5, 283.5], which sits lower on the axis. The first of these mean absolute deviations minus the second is 2.3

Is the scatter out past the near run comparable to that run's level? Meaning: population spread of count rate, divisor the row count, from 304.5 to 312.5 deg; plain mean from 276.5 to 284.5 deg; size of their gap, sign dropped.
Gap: 31.9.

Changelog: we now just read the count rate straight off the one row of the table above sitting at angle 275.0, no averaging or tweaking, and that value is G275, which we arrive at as 33.4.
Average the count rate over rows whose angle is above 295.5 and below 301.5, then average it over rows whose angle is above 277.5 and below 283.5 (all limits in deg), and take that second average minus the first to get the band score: 10.3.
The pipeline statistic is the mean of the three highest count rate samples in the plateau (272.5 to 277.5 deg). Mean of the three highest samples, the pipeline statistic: 33.6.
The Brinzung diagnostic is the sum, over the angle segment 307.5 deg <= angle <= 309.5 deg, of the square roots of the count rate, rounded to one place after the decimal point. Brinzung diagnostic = 8.6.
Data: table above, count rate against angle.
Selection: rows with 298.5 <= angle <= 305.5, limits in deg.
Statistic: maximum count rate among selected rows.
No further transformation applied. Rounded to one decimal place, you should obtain 23.1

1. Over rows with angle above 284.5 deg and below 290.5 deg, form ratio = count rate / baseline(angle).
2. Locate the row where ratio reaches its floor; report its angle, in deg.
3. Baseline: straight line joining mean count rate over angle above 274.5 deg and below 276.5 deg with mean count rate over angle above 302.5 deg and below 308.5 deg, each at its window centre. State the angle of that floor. 286.0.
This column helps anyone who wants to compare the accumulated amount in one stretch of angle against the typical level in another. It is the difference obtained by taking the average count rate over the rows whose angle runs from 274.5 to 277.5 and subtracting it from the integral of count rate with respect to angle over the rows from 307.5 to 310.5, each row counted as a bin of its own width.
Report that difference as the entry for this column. 23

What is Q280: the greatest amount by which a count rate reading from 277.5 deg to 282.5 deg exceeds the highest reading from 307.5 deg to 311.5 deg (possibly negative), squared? 154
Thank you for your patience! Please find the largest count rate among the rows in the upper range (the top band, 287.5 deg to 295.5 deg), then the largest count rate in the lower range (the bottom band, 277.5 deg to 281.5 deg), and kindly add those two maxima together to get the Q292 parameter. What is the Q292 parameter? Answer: 67.2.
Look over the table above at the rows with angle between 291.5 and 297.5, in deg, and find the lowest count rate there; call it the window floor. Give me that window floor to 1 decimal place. 26.1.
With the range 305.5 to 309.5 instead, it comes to 17.4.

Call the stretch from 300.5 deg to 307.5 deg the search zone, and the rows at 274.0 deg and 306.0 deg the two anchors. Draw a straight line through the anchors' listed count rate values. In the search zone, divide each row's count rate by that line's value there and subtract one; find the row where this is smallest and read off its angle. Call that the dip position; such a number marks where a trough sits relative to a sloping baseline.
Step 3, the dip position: 304.0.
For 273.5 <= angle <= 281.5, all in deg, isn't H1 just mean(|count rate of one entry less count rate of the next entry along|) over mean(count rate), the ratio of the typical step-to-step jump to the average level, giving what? 0.019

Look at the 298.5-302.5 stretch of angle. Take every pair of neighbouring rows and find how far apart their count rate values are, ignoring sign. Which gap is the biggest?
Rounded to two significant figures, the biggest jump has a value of 2.0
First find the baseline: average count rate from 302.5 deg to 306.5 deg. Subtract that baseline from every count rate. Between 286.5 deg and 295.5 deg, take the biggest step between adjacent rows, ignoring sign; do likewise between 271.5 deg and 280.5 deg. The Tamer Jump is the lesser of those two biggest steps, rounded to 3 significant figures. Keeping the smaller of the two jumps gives 1.30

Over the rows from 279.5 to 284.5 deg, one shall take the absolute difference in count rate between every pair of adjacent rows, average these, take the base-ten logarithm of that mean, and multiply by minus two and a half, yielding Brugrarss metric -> 0.51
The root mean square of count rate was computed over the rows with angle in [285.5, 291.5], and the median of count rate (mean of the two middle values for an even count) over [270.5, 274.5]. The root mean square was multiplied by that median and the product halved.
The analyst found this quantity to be 529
